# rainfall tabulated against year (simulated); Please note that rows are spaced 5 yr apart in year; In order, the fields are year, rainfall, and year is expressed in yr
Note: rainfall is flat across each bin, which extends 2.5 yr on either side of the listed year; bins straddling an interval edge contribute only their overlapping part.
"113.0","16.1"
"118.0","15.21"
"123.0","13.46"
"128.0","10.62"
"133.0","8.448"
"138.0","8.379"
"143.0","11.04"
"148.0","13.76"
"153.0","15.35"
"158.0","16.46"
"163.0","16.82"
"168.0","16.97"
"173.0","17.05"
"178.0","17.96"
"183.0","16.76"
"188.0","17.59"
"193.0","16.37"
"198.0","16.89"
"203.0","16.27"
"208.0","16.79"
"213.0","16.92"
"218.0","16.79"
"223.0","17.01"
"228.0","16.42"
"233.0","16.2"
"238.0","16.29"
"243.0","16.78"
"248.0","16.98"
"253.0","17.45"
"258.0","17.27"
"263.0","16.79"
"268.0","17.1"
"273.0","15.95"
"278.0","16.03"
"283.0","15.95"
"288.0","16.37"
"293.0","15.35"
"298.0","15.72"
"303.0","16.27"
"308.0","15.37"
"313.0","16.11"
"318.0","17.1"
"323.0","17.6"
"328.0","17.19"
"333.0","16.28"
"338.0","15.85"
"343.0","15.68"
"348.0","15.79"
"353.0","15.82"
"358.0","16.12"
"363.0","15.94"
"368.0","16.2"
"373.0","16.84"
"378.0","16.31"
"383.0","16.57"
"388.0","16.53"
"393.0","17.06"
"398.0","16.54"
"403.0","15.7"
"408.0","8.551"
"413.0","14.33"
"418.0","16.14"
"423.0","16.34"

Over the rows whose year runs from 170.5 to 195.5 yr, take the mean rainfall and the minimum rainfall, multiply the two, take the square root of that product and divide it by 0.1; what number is 168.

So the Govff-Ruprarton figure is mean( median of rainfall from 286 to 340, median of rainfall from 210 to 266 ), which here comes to 16.5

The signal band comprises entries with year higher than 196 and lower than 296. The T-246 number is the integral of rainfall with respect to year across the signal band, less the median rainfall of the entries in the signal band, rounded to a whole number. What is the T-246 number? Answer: 1641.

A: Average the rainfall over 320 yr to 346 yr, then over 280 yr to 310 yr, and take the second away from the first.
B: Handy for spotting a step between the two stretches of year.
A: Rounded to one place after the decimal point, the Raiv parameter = 0.7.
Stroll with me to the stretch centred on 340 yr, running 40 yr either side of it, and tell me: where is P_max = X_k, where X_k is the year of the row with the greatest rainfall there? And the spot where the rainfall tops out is 323.0 yr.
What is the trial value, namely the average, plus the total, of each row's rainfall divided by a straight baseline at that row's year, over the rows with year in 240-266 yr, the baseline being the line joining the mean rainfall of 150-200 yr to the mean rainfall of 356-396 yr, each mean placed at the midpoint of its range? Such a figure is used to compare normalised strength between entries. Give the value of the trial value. 6.14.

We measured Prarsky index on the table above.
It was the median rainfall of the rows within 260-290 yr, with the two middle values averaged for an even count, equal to 16.2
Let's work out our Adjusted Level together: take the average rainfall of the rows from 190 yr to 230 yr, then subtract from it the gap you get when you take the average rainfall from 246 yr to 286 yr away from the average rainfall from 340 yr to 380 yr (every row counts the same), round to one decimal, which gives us 17.3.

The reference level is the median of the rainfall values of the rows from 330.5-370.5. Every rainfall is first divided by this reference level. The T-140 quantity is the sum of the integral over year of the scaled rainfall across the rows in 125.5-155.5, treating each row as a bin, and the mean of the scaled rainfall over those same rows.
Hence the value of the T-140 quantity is 22.0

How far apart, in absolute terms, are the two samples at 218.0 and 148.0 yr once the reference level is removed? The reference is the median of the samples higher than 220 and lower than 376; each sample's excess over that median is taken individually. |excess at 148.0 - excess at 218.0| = 3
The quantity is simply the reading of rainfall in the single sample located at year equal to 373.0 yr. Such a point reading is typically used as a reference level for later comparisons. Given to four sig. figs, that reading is 16.84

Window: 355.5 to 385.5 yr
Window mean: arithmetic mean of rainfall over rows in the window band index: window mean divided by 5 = 3.27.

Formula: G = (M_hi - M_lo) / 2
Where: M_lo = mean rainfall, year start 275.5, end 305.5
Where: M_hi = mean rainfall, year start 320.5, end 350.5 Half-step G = 0.2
